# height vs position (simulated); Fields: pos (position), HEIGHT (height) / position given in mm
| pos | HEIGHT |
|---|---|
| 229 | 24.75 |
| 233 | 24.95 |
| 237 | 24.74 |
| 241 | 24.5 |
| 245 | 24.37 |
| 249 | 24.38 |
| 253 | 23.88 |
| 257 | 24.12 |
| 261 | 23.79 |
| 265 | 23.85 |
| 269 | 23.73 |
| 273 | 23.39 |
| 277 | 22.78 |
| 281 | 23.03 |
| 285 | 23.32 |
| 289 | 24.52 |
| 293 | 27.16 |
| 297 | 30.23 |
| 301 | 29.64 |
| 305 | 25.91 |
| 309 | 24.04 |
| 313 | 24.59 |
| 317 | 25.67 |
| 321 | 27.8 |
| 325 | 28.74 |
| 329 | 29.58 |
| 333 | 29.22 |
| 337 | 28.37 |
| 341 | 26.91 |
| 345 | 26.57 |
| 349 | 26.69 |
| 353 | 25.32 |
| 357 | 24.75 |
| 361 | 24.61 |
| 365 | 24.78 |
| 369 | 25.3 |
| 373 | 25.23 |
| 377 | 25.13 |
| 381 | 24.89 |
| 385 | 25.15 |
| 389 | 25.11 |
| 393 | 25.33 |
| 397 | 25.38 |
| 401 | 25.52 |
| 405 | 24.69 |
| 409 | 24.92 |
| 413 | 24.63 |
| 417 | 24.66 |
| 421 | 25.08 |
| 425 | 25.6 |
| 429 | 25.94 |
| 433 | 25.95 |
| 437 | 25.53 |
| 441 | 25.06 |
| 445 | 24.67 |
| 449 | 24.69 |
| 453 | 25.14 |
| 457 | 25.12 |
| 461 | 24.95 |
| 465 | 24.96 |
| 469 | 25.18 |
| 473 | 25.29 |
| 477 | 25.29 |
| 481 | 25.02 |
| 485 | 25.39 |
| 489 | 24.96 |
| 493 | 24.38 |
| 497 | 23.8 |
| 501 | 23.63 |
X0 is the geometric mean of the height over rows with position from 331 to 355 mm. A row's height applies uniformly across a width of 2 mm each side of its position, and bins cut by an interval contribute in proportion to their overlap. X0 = 27.2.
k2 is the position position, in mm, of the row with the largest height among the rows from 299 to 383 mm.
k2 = 301 mm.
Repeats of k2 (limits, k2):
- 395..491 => 433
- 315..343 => 329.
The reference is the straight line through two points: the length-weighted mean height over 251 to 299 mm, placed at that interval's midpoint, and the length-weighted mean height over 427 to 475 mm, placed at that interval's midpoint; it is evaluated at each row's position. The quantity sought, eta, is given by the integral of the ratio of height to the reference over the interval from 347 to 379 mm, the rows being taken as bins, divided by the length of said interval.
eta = 1.02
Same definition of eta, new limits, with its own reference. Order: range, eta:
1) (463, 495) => 0.99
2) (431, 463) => 1.00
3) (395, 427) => 1.00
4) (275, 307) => 1.05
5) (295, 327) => 1.10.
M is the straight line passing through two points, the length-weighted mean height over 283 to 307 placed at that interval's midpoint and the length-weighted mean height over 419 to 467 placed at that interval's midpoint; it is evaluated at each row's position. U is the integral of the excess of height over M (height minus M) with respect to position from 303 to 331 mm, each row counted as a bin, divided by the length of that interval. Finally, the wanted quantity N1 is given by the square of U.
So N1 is 0.0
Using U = 0.1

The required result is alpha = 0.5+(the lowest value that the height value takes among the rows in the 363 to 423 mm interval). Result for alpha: 25.1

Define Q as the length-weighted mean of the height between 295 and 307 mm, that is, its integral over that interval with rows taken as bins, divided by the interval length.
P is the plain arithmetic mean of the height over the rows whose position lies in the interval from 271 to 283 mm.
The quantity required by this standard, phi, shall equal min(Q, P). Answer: 23.1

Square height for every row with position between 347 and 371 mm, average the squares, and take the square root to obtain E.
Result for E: 25.3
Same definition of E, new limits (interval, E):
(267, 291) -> 23.5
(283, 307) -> 26.9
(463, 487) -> 25.2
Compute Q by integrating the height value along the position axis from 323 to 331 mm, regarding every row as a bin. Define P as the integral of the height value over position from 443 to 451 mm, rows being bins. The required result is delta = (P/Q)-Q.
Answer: -232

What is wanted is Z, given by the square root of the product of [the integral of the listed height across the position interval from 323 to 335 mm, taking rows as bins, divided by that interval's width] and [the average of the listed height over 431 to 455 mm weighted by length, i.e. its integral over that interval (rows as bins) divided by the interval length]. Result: 27.1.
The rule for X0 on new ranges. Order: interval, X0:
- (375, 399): 25.2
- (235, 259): 24.3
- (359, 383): 25.0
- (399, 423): 24.9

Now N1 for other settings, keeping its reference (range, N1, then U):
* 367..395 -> 0.5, -0.7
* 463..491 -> 0.1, 0.3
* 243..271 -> 10.1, -3.2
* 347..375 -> 0.7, -0.9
